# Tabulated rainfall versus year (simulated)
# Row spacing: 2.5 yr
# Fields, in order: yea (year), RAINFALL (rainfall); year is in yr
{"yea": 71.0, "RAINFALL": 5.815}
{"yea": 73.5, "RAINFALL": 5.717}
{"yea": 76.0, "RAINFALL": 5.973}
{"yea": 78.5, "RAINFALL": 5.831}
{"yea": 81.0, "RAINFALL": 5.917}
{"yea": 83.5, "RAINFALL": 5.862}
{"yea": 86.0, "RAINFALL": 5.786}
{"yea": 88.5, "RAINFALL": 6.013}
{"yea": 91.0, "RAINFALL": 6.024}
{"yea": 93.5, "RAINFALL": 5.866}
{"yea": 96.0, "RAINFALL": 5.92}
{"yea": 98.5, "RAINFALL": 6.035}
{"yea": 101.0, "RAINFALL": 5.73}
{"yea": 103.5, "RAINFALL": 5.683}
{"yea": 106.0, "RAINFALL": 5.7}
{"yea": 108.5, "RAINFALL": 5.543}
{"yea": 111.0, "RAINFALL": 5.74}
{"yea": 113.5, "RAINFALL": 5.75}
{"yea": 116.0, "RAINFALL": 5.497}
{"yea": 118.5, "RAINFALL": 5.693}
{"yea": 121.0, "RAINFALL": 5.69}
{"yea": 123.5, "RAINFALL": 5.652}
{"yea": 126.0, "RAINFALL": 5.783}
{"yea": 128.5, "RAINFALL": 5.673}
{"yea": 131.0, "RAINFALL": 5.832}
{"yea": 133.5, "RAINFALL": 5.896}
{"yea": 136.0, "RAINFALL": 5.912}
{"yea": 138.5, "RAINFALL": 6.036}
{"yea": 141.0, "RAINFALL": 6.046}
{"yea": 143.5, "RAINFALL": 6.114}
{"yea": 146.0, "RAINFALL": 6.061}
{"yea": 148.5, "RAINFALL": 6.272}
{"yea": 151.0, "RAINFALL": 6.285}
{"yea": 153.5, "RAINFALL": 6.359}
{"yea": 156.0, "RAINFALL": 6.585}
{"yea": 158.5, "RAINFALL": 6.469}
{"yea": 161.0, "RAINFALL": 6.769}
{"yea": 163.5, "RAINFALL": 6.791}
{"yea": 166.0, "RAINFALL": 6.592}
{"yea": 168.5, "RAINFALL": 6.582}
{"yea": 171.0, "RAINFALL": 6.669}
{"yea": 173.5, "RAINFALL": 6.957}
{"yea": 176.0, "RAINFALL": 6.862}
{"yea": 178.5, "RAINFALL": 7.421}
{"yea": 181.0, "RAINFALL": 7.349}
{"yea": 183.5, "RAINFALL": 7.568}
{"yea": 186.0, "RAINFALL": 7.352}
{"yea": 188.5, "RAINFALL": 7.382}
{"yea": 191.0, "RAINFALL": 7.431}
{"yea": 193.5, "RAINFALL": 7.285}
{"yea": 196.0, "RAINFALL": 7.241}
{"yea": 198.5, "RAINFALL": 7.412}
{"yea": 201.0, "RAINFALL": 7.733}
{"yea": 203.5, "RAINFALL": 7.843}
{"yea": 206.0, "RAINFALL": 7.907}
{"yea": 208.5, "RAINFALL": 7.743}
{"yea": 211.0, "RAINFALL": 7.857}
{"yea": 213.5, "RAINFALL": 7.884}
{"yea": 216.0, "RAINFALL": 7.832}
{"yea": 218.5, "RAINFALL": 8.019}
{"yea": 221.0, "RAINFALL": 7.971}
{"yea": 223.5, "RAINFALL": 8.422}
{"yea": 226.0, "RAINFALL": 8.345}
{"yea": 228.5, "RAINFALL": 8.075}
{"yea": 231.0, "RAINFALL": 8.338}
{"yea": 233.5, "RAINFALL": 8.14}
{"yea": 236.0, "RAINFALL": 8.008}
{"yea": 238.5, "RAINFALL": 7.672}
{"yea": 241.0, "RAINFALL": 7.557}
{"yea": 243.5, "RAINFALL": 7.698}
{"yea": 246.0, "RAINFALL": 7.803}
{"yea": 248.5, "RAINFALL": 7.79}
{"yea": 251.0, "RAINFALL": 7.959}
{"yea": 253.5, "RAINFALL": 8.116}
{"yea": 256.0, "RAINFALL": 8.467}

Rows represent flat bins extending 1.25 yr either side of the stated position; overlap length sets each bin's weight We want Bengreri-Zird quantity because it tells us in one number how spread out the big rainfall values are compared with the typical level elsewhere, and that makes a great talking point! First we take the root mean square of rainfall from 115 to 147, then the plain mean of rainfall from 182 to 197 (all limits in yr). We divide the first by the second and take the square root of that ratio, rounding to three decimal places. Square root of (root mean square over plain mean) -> 0.890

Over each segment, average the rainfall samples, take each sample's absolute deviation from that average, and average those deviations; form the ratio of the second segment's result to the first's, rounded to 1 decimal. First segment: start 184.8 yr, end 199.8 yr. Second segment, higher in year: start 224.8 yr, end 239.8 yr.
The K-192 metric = 3.1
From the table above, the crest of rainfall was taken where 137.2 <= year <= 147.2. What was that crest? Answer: 6.114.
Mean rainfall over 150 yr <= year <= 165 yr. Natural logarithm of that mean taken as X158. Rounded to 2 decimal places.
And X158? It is 1.88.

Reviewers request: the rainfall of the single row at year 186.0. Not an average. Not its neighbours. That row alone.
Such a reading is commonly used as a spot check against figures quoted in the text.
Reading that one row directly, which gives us 7.352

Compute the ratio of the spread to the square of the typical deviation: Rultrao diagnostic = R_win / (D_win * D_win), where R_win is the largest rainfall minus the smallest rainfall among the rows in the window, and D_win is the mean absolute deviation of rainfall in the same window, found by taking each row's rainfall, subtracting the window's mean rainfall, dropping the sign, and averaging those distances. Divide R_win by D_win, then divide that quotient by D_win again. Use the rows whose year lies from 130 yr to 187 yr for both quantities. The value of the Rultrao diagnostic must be 10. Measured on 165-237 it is 10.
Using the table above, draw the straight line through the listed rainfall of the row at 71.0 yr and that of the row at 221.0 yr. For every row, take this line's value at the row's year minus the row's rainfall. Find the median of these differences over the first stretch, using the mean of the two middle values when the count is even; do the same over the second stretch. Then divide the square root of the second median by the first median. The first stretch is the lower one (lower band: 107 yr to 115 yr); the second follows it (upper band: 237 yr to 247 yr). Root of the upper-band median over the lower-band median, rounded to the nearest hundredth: 1.12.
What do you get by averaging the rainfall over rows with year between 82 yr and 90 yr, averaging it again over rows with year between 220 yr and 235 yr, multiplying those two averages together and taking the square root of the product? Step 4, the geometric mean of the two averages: 7.0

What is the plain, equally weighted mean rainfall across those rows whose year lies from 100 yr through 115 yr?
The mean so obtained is 5.7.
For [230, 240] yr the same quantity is 8.0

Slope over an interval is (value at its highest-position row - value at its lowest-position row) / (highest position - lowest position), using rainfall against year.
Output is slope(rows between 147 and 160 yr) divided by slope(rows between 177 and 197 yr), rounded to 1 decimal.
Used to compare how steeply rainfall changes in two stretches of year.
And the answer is -1.9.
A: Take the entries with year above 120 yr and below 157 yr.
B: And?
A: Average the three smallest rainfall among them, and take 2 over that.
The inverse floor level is 0.35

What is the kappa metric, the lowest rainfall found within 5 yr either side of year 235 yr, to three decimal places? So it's 7.672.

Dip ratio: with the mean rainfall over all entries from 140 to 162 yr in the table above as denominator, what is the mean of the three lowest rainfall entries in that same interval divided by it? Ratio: 0.960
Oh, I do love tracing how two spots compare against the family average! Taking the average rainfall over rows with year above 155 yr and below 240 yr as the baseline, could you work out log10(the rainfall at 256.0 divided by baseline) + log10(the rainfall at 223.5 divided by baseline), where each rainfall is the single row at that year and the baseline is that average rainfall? 0.10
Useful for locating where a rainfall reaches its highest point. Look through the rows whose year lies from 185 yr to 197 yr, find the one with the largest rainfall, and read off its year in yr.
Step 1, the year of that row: 191.0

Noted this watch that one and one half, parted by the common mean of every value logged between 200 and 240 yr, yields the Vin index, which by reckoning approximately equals 0.19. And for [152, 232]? 0.20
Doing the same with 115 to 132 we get 0.26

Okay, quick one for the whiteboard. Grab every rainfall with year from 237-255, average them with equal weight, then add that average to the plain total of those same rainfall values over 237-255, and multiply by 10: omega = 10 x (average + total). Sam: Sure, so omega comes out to 624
